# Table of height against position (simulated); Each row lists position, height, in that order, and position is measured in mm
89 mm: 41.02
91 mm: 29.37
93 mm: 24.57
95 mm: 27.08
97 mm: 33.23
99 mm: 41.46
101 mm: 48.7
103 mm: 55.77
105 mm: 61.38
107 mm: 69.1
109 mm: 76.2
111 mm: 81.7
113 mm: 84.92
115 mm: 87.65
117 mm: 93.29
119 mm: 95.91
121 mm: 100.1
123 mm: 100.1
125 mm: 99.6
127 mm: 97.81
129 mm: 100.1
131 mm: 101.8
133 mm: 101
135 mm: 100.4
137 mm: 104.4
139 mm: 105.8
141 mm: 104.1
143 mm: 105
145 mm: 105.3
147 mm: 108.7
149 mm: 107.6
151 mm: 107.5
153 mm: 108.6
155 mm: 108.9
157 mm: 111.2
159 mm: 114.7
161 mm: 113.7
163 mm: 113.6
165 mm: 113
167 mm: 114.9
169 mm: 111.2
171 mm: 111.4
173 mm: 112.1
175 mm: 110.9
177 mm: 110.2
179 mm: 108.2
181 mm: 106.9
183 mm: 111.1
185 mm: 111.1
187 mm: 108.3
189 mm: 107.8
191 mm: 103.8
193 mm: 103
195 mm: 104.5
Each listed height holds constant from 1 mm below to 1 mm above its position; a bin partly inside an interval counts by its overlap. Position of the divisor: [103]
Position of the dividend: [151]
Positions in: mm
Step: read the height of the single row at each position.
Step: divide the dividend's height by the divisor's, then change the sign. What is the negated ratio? -1.9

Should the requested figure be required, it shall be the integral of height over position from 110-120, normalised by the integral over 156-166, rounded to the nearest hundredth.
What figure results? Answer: 0.78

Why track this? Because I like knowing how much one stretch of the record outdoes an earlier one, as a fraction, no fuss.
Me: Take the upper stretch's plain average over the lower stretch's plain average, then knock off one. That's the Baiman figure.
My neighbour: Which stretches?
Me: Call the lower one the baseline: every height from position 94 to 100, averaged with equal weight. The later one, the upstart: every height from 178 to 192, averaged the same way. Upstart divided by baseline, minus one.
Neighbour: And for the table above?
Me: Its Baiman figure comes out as 2.2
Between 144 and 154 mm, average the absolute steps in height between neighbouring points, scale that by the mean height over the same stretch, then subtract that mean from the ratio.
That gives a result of -108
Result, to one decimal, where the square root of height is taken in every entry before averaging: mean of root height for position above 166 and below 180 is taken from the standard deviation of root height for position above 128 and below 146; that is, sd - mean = -10.4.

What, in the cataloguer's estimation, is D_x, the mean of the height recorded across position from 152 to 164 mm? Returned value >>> 112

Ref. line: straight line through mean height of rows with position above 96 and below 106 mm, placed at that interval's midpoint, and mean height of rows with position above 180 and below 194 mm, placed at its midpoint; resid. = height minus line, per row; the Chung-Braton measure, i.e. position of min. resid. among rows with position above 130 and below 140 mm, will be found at 135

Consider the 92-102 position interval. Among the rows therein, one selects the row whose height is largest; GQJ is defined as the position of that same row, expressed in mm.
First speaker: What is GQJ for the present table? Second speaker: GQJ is 101 mm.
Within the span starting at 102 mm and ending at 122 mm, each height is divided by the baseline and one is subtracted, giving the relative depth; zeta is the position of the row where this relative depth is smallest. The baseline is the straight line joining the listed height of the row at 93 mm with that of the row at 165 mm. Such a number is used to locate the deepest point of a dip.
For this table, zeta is 103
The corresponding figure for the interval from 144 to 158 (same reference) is 157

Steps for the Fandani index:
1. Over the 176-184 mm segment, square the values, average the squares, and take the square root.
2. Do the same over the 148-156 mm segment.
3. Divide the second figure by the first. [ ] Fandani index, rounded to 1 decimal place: 1.0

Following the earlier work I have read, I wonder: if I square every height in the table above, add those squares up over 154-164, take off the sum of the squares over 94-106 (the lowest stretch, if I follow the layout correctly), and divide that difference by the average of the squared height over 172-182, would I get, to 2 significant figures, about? 4.2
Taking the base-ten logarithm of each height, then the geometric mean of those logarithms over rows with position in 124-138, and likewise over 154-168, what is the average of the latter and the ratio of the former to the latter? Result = 1.51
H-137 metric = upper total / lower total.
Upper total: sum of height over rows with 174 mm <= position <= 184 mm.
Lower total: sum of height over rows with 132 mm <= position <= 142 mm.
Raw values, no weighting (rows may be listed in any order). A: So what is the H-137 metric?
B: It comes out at 1.1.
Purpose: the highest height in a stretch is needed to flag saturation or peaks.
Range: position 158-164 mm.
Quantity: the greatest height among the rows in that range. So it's 114.7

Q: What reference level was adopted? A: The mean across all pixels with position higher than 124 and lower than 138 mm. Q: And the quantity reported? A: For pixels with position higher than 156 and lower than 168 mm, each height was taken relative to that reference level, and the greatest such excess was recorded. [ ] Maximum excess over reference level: 14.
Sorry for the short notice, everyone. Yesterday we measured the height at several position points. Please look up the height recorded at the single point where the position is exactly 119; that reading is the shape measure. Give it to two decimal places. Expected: 95.91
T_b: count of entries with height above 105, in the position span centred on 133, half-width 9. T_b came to 1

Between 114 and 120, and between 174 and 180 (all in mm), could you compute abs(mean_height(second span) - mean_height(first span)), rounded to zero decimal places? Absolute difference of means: 17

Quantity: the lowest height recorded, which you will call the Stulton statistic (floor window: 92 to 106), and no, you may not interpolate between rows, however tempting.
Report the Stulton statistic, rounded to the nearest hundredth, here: 24.57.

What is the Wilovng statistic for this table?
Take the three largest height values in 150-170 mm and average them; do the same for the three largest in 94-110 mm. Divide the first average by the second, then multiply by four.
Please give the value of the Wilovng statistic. 6.6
